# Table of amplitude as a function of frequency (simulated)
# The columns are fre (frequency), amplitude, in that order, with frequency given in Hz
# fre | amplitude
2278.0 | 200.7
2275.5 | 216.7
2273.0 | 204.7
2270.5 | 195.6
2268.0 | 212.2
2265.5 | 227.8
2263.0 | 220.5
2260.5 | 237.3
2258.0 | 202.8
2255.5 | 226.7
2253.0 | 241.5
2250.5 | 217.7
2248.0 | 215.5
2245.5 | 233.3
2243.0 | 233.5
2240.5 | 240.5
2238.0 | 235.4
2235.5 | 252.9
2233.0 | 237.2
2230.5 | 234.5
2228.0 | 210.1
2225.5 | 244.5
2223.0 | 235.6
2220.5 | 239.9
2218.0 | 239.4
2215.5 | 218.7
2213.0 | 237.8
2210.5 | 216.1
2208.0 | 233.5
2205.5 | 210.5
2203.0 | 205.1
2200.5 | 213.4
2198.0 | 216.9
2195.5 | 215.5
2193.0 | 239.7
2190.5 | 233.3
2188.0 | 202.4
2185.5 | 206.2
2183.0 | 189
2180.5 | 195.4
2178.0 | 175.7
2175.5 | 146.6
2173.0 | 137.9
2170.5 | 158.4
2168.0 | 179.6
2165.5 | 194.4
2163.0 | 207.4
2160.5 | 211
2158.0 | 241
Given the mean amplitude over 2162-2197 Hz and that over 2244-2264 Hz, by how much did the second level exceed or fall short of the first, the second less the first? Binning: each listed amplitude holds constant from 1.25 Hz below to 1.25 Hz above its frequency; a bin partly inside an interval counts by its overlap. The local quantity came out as 33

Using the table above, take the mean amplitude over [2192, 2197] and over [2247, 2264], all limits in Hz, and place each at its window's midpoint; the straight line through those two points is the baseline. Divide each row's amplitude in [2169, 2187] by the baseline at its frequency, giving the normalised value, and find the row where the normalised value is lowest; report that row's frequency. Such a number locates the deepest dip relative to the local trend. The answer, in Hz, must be 2173.0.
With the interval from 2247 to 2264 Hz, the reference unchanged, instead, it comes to 2258.0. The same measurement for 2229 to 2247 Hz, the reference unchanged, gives 2245.5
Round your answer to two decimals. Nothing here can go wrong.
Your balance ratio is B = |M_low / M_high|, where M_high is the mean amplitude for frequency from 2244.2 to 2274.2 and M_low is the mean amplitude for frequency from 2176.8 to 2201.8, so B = 0.95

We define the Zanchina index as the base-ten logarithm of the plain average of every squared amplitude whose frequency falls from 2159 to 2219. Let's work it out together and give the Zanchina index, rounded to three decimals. 4.625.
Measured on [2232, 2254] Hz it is 4.740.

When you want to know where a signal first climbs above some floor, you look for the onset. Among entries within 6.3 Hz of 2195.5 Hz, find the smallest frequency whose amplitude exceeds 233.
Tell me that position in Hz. 2190.5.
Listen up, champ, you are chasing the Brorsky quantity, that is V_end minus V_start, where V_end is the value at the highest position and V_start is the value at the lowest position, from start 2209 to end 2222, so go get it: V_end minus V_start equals 24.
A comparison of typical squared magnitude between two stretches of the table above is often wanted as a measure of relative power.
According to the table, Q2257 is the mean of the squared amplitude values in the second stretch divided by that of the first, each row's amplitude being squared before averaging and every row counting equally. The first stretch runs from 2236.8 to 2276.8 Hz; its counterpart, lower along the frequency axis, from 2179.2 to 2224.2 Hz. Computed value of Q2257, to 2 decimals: 0.97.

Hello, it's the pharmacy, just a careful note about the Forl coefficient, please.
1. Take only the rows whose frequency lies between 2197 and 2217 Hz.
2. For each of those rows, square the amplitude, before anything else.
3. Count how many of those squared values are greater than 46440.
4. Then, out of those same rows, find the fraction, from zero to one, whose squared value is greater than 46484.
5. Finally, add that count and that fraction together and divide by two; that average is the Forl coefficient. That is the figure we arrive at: 2.8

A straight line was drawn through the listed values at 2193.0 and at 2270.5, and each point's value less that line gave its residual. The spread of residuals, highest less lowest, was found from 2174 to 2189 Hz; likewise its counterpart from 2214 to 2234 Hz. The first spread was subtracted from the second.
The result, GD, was -32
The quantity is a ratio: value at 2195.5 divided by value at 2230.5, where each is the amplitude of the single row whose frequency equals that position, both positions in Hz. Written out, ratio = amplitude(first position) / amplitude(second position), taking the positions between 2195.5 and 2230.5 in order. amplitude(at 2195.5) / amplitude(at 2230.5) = 0.92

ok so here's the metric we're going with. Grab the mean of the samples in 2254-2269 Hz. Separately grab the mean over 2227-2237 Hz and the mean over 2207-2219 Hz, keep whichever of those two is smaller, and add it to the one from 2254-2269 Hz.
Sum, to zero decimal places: 450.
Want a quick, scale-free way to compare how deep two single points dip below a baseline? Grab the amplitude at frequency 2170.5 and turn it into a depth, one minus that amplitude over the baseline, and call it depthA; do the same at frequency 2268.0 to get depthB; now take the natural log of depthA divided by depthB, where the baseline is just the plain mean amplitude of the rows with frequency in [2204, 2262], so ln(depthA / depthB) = 1.4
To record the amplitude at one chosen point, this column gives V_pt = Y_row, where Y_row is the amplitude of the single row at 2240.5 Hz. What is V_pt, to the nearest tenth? 240.5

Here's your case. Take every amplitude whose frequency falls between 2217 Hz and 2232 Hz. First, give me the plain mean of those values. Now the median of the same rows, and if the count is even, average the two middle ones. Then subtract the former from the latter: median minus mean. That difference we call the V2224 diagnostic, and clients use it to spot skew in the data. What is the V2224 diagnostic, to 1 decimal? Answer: 3.5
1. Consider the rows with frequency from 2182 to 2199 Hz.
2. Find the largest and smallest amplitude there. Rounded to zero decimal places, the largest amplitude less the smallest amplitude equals 51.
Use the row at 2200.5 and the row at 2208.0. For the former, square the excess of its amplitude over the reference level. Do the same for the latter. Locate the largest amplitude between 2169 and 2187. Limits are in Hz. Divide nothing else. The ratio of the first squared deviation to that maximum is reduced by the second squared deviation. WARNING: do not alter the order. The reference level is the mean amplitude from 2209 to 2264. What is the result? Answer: -7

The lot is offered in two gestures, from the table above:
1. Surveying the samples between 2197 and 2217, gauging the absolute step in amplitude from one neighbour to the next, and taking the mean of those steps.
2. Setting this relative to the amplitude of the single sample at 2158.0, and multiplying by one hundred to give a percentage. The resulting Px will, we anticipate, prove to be 5.8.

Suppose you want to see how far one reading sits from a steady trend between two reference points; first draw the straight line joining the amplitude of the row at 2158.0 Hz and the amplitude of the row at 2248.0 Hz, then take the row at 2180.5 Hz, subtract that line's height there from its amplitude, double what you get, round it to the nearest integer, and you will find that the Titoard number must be -78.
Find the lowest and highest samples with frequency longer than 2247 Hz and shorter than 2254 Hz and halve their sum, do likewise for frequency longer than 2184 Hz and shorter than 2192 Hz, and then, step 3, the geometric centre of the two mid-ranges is 223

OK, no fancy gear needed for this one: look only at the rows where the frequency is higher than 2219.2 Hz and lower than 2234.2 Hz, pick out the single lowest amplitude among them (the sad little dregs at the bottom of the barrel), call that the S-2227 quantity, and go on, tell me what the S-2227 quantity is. 210.1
